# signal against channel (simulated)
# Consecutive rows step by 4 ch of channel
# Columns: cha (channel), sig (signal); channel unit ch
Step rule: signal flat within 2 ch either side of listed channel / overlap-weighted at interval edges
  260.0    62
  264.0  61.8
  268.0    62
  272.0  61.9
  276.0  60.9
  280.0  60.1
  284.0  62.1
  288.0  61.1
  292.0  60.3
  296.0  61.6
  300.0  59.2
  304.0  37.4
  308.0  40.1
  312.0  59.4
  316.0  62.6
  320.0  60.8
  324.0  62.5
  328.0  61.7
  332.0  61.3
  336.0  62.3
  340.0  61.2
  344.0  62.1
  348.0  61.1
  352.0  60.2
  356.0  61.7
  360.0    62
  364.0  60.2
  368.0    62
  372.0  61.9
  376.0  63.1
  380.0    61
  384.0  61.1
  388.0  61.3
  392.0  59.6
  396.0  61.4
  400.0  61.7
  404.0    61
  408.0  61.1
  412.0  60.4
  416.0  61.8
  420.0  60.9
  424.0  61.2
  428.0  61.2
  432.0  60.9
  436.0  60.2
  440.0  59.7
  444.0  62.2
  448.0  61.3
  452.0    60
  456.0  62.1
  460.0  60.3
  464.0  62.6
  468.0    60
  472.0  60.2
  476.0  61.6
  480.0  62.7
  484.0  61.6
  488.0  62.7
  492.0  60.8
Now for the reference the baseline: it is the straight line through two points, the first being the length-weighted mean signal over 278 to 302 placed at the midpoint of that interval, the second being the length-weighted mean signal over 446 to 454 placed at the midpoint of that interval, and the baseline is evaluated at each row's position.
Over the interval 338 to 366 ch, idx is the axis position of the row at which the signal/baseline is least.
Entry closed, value 352.0 ch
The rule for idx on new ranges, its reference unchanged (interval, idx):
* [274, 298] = 280.0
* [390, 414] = 392.0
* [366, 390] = 380.0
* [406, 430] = 412.0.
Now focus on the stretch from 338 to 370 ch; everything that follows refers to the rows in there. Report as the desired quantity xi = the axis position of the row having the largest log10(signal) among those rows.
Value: 344.0 ch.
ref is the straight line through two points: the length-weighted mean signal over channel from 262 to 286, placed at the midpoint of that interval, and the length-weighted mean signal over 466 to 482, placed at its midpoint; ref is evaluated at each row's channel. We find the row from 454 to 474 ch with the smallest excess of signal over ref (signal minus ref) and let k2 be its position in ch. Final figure 468.0 ch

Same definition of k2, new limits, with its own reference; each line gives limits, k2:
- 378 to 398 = 392.0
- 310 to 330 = 312.0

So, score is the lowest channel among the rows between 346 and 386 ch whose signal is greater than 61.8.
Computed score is 360.0 ch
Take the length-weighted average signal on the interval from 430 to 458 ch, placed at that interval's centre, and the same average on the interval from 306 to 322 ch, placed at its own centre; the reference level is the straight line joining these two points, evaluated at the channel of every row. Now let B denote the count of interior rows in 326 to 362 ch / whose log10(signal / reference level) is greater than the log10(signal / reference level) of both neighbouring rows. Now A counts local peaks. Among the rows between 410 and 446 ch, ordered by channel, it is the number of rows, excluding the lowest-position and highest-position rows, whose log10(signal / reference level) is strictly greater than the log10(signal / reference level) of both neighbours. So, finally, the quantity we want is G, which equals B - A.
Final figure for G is 0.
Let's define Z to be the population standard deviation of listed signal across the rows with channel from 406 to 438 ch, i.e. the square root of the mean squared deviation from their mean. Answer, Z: 0.5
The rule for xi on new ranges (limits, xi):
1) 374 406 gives 376.0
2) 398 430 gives 416.0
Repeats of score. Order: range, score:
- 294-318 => 316.0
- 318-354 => 324.0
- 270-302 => 272.0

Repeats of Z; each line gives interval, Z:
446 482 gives 1.0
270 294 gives 0.7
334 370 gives 0.8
